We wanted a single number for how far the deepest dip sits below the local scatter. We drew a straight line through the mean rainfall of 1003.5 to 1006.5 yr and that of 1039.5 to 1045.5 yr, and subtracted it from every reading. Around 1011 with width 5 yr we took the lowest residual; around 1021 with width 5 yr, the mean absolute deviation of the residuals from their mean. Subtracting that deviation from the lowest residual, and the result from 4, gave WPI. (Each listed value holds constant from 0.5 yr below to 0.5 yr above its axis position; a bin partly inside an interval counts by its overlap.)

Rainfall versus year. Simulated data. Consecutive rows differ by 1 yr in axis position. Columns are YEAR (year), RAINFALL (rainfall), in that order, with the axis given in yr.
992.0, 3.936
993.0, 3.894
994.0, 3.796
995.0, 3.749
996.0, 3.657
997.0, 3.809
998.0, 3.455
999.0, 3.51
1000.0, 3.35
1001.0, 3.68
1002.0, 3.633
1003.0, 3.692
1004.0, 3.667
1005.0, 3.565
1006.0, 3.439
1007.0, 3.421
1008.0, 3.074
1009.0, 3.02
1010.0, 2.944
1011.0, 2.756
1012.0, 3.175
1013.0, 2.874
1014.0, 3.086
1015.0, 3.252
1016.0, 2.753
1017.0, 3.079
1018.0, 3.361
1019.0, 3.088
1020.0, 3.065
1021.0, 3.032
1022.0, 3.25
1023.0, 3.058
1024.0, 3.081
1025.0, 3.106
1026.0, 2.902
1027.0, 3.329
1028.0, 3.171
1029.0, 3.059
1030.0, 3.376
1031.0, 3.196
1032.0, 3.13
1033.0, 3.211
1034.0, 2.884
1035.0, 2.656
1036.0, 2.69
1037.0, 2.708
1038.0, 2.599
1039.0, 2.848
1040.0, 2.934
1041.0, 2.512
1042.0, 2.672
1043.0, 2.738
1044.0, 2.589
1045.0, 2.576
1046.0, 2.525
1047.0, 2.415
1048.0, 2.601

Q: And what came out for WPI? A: 4.73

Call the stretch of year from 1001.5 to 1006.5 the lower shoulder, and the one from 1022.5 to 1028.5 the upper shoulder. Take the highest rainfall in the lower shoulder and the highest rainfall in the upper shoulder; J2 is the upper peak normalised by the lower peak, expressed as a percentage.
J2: 90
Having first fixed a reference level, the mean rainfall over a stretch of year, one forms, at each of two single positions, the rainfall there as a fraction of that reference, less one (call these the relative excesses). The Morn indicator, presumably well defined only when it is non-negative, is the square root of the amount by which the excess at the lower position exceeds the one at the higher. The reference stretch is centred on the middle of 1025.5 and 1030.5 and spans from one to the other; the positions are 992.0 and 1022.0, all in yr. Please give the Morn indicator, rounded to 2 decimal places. 0.47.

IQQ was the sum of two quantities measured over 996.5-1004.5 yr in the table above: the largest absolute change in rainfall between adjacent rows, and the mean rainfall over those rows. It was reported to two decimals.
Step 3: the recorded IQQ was 3.95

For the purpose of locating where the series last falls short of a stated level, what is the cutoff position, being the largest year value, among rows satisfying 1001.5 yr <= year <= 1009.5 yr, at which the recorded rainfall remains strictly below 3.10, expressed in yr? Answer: 1009.0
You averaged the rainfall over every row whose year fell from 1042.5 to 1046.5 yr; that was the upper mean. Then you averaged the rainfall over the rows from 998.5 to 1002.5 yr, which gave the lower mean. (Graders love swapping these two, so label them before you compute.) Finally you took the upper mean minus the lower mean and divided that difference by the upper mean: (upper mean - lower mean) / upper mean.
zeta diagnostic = -0.36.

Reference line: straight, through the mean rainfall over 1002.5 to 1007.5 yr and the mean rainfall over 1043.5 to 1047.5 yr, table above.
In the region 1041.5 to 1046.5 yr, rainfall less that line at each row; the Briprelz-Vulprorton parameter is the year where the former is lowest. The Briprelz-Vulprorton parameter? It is 1046.0 yr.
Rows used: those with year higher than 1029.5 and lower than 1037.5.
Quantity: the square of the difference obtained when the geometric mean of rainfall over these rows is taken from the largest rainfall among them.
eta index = 0.16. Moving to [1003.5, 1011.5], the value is 0.20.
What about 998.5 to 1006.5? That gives 0.02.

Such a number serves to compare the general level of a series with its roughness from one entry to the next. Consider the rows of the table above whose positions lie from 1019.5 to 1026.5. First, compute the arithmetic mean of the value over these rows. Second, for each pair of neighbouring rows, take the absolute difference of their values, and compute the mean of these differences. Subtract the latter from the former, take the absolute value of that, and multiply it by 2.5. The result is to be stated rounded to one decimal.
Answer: 7.4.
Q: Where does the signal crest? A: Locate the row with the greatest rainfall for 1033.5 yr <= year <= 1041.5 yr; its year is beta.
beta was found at 1040.0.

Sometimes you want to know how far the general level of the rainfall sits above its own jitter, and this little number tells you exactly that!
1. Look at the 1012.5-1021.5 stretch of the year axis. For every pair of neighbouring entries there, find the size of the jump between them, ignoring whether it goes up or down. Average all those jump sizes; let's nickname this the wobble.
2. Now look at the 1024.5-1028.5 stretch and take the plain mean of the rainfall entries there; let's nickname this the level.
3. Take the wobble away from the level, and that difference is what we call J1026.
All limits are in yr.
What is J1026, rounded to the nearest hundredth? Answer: 2.90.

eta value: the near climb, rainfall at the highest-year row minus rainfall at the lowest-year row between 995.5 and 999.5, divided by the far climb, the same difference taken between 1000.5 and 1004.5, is 11.3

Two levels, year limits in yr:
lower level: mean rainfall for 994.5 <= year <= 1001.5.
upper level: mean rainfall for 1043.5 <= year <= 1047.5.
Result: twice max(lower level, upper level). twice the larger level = 7.2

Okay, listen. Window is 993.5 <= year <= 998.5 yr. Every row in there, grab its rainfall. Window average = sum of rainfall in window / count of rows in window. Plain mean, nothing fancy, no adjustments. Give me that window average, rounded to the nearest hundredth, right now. 3.69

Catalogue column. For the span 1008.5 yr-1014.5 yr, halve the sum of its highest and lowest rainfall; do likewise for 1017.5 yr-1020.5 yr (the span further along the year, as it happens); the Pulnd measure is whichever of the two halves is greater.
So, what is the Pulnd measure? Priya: 3.21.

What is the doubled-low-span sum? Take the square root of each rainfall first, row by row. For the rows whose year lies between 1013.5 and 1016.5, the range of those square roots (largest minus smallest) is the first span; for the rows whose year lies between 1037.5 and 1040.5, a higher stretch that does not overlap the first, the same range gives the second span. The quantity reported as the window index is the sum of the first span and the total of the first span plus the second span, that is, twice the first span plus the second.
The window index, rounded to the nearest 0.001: 0.389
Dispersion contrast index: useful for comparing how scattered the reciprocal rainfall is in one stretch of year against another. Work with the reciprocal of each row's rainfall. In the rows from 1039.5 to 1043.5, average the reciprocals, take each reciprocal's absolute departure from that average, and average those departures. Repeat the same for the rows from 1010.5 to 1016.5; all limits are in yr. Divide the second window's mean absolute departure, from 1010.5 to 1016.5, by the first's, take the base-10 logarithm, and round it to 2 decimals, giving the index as 0.11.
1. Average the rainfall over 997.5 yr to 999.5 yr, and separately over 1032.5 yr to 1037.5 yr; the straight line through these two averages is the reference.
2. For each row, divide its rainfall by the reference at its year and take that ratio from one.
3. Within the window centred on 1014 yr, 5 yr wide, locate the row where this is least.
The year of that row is 1015.0 yr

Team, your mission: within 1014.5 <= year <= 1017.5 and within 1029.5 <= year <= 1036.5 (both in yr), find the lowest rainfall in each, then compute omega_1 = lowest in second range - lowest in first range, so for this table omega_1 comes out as -0.10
